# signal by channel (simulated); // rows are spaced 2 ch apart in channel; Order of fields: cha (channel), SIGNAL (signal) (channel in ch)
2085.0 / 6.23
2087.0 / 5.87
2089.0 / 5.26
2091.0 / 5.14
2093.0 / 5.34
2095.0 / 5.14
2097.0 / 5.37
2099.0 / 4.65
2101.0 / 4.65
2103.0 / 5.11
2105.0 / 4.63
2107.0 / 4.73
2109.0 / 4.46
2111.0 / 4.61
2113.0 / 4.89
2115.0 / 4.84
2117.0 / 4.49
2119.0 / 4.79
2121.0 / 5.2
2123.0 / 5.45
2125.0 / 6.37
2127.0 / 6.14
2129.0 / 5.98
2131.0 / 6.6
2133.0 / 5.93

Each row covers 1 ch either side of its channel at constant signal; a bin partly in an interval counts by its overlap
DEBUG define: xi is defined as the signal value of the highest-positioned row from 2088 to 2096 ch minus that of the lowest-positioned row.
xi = -0.12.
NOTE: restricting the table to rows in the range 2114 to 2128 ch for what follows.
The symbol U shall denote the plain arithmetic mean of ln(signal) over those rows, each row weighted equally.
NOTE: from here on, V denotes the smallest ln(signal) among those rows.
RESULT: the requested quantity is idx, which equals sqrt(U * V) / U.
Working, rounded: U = 1.67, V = 1.50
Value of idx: 0.950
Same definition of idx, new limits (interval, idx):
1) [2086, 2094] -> 0.986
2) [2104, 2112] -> 0.989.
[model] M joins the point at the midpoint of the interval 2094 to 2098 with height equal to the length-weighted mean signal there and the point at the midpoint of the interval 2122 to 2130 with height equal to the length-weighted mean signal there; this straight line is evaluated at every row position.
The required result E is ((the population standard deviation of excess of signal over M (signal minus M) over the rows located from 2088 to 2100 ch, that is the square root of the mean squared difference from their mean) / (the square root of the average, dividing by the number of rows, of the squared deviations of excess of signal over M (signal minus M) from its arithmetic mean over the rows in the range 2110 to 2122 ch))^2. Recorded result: 2.2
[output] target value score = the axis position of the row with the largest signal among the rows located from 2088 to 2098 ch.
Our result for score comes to 2097.0 ch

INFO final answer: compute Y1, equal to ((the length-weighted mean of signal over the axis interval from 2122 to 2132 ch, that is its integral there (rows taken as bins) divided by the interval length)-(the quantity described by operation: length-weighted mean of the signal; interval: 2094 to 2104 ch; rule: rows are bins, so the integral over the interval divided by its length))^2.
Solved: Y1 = 1.26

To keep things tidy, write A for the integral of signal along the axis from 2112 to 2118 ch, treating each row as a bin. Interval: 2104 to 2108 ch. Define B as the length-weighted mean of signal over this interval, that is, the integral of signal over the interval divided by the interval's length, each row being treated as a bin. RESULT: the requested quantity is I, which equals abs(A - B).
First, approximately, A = 28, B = 4.7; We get 24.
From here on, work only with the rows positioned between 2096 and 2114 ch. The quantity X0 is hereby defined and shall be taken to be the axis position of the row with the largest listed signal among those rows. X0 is 2097.0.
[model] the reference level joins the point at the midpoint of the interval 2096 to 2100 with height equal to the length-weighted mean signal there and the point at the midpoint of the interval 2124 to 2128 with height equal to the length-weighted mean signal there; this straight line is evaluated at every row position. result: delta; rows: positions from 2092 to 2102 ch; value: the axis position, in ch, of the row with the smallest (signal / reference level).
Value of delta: 2101.0 ch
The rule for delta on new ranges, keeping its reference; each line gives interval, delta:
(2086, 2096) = 2095.0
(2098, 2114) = 2109.0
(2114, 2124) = 2117.0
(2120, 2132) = 2121.0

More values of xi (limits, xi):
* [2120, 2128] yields 0.94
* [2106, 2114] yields 0.16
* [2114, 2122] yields 0.36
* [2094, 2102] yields -0.49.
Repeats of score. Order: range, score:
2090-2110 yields 2097.0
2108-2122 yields 2121.0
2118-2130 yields 2125.0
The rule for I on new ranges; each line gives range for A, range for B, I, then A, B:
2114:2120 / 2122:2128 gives 22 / 28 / 6.0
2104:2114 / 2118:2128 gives 41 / 47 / 5.6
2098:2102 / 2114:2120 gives 14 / 19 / 4.7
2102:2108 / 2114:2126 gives 24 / 29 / 5.2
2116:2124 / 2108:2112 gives 35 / 40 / 4.5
